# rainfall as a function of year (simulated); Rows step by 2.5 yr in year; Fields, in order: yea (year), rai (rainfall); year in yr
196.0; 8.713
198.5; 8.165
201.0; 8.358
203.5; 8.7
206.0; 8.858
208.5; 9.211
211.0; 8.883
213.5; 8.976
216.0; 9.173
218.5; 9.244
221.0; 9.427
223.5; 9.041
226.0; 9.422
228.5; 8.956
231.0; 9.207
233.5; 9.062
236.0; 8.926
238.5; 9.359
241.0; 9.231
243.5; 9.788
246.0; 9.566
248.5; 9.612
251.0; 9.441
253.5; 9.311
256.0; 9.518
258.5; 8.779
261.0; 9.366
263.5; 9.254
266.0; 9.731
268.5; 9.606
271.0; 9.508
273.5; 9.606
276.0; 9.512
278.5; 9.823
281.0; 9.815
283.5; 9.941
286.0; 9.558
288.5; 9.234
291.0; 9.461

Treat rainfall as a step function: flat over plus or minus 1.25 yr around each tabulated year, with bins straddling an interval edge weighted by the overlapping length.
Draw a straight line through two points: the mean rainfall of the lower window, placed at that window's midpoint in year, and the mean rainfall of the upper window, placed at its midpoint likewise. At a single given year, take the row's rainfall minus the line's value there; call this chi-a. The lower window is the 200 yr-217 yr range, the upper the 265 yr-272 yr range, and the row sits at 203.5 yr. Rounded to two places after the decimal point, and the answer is -0.12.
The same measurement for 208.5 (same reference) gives 0.33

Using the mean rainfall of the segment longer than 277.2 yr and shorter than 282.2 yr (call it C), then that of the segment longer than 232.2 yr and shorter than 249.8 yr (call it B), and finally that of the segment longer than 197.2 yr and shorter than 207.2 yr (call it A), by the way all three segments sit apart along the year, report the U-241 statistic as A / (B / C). 8.9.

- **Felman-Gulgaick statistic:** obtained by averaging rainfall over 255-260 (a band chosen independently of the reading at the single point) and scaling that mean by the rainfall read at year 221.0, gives 86.2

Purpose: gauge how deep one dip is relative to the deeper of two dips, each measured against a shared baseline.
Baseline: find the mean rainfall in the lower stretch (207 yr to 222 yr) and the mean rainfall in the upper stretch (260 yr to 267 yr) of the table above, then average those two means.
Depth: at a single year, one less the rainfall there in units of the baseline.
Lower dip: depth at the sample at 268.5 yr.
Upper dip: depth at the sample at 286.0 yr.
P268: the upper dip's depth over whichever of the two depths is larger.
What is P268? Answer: 1.0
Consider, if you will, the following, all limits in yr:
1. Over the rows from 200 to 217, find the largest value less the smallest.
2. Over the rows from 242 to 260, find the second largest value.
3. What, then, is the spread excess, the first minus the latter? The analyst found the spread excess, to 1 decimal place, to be -8.8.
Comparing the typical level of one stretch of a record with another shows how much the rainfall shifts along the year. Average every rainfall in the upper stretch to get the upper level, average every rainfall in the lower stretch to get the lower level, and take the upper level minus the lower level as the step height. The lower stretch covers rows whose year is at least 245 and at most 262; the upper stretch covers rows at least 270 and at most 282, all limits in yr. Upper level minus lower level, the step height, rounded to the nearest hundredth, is 0.28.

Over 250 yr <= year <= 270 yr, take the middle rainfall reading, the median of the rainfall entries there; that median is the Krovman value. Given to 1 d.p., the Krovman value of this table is 9.4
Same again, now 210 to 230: 9.1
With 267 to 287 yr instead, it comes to 9.6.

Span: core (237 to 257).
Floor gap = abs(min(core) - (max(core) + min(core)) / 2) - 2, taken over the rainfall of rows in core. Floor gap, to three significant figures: -1.72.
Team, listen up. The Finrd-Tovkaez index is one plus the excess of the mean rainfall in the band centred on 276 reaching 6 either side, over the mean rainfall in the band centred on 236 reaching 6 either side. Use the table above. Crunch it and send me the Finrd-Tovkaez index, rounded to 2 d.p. 1.50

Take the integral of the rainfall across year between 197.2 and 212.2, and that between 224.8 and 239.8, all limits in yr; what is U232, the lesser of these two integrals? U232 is 130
